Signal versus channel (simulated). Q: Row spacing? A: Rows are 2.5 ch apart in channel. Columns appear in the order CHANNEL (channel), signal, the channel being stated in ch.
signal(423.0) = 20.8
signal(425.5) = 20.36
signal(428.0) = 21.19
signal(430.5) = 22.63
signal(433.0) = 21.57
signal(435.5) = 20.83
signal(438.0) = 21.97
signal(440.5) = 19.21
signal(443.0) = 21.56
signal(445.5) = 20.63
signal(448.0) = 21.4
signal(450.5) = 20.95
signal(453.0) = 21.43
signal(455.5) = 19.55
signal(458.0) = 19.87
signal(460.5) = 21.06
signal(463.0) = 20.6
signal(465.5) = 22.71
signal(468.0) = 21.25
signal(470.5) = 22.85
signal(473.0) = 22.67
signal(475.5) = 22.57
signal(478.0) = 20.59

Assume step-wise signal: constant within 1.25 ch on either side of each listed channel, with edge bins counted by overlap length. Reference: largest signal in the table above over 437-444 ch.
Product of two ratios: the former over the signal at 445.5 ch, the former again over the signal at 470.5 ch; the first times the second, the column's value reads 1.02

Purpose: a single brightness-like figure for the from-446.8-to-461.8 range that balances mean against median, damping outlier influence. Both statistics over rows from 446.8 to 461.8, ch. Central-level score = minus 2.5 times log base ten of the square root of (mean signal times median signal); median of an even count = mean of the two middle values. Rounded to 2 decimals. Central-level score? -3.30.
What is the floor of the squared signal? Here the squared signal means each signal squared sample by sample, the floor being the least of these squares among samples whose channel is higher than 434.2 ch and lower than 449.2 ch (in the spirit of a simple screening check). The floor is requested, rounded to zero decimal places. 369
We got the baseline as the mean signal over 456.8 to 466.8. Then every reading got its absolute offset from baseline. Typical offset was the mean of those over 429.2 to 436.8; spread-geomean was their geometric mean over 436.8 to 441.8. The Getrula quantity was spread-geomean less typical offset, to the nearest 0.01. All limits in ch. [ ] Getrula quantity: 0.53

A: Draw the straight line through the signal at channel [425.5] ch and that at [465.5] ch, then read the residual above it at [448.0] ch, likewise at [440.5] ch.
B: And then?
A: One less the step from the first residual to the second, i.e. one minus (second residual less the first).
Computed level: 2.7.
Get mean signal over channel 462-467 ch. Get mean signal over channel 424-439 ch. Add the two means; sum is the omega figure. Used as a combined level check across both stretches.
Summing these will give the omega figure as 43.1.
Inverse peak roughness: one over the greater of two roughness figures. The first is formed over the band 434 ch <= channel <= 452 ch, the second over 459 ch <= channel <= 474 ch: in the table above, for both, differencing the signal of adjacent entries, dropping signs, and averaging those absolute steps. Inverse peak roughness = 0.71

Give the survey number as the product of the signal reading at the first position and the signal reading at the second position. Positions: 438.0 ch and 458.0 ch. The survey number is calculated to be 437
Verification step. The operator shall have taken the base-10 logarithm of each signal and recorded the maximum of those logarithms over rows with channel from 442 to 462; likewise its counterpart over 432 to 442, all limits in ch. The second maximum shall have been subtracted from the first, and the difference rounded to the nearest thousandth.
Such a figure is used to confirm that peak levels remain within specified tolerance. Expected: -0.008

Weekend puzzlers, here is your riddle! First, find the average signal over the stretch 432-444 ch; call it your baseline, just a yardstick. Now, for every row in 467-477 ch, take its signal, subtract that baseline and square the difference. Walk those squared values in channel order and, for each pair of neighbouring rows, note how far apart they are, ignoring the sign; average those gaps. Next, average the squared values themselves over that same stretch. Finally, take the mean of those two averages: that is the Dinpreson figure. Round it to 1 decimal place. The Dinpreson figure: 1.8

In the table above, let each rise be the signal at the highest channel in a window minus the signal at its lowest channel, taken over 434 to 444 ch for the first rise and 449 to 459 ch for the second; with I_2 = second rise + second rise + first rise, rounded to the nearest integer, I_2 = -1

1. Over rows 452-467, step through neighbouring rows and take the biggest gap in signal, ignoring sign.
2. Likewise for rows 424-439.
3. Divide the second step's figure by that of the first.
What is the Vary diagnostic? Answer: 0.68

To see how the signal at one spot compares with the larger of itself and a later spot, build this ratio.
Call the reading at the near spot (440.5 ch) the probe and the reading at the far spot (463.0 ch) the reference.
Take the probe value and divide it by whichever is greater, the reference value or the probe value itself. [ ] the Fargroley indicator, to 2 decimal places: 0.93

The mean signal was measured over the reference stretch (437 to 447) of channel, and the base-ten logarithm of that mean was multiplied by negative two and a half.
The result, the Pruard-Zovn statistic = -3.30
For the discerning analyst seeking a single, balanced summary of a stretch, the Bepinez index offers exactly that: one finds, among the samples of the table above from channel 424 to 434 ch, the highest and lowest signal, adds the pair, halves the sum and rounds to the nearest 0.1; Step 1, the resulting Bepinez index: 21.5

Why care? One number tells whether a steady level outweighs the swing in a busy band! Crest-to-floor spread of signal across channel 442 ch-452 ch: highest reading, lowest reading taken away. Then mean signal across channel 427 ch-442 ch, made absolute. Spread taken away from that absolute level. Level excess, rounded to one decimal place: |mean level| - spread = 20.3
